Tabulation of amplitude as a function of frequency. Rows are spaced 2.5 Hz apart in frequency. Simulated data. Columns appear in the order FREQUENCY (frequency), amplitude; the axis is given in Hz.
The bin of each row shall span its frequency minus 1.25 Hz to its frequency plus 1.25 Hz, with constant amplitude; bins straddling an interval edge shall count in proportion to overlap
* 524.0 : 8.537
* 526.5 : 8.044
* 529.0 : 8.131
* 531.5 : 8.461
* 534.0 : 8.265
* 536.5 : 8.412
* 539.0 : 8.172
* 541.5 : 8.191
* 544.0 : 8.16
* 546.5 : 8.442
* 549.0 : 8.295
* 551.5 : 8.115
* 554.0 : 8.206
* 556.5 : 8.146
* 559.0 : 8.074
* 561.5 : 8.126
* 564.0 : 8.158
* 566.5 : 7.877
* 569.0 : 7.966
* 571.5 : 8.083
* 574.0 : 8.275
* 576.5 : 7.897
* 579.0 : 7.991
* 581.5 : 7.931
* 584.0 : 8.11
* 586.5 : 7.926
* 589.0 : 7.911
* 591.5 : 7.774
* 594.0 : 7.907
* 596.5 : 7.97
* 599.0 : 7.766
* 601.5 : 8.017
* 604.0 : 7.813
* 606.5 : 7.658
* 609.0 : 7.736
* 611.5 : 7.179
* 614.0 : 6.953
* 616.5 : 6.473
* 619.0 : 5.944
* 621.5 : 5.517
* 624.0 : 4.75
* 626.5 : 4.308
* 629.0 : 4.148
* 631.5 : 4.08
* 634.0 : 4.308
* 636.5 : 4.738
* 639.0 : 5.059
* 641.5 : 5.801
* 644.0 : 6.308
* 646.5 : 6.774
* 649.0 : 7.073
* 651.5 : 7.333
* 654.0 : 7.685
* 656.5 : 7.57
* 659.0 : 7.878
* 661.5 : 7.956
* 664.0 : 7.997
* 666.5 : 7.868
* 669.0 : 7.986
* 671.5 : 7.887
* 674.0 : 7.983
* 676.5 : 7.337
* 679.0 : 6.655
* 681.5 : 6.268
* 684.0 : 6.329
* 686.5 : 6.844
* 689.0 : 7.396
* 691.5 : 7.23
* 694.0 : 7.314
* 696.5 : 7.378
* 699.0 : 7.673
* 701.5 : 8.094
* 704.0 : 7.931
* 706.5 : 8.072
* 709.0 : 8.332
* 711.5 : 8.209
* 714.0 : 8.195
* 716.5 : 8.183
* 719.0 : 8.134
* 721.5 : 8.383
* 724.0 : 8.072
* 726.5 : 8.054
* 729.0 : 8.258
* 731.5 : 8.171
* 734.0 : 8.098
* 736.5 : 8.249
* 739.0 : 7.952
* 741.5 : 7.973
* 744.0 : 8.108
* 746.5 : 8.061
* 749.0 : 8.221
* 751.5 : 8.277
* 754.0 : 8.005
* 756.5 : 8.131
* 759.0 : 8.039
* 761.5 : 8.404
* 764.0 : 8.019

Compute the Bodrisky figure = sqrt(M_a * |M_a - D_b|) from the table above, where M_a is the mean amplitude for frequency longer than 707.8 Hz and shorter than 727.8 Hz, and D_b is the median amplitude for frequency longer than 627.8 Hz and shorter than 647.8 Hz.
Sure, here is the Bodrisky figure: 5.2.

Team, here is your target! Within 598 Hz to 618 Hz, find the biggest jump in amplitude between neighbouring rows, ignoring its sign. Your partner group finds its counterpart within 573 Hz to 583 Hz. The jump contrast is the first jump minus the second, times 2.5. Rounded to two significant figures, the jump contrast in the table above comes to 0.45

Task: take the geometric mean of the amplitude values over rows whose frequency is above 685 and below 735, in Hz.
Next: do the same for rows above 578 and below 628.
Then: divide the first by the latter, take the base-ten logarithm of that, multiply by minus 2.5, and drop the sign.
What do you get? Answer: 0.12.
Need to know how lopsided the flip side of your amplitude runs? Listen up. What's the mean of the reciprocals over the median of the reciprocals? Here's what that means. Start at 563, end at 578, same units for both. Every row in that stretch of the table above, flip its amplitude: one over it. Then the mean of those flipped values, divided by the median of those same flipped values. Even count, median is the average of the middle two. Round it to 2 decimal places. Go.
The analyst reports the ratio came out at 1.00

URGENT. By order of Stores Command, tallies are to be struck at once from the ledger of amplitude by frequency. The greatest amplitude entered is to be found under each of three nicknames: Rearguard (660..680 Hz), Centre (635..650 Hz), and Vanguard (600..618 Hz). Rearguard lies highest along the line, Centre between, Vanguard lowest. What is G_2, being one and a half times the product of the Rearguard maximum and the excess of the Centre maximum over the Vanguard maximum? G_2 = -11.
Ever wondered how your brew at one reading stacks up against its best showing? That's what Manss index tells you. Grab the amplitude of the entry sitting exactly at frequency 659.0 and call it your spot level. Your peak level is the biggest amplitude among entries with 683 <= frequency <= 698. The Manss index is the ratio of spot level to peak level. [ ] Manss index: 1.1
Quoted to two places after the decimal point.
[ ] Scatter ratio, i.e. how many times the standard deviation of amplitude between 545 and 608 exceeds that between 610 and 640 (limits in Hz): 0.17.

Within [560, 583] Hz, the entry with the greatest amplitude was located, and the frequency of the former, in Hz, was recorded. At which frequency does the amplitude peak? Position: 574.0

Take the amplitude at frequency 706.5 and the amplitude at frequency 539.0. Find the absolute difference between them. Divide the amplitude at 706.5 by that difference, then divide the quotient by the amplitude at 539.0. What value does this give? 9.9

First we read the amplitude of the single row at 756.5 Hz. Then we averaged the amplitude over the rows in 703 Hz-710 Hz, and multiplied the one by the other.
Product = 66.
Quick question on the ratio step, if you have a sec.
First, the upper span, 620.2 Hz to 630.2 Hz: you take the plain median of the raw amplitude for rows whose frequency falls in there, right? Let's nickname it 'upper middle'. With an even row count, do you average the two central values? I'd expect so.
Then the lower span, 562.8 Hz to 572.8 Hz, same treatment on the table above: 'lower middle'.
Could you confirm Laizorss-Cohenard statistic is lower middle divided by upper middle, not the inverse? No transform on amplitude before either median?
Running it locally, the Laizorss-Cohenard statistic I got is 1.77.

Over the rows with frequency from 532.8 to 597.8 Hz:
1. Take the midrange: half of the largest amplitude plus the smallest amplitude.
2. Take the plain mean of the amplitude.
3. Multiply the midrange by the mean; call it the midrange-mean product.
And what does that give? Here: 66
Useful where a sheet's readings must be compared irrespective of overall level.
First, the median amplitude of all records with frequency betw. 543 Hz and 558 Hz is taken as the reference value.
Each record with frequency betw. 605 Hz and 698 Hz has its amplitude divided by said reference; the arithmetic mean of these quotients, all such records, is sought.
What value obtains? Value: 0.812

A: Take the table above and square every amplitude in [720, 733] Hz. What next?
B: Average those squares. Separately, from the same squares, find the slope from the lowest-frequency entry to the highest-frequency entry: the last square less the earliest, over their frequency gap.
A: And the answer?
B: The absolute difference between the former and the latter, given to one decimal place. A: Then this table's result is 67.4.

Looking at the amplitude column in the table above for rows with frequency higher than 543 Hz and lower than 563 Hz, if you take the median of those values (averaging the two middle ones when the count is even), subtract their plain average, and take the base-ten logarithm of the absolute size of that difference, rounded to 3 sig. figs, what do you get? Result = -1.37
